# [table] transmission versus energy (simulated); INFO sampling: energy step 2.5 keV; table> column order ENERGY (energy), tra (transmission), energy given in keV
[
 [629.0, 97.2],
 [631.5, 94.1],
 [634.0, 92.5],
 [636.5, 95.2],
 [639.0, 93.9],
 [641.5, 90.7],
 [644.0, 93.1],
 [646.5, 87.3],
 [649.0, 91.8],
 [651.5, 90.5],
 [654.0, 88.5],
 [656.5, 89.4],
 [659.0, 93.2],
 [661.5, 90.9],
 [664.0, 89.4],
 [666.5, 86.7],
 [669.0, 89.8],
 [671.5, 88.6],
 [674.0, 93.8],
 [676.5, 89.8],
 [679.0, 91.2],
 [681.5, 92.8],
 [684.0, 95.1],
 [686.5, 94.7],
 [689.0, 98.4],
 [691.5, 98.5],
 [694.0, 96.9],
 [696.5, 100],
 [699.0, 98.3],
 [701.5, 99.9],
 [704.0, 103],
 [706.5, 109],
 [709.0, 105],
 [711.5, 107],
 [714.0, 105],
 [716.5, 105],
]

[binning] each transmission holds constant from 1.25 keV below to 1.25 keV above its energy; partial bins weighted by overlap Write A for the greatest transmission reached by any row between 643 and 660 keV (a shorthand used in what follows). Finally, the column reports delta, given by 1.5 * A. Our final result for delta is 140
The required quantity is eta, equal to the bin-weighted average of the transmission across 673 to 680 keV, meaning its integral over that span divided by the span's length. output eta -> 92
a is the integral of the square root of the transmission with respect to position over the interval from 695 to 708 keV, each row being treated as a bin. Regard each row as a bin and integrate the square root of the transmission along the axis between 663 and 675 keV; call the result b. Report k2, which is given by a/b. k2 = 1.16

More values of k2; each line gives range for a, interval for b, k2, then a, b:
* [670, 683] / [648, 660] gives 1.09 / 124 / 114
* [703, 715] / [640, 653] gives 1.00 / 123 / 124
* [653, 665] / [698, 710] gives 0.94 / 114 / 122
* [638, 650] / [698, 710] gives 0.94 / 115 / 122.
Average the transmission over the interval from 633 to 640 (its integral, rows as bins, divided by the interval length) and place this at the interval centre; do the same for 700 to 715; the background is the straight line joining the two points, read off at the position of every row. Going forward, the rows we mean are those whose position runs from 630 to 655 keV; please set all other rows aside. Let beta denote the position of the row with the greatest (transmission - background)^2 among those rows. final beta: 646.5 keV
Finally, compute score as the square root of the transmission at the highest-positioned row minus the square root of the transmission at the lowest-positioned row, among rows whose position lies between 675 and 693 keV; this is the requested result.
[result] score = 0.45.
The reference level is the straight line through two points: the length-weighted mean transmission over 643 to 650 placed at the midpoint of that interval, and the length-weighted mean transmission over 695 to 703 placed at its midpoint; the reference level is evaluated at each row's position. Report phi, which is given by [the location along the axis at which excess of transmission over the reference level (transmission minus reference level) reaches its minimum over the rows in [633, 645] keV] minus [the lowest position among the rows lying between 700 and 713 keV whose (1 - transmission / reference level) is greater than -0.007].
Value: -60.0 keV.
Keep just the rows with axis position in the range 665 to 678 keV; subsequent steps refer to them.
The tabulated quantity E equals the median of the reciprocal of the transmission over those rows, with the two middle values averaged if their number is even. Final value 0.0111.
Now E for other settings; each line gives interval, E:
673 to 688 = 0.0107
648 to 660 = 0.0110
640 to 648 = 0.0110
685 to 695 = 0.0102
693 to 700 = 0.0102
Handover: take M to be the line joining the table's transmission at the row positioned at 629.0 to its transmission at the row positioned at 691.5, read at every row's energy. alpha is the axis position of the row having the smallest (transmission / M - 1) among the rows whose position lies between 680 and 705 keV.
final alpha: 681.5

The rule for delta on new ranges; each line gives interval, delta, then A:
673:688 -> 143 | 95.1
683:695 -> 148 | 98.5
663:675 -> 141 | 93.8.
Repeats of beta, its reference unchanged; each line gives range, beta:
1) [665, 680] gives 666.5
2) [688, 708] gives 694.0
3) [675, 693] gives 676.5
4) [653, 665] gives 664.0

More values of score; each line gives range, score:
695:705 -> 0.15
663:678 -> 0.02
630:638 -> 0.06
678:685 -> 0.20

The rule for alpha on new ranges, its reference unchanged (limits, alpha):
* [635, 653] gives 646.5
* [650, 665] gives 654.0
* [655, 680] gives 666.5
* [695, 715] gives 699.0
